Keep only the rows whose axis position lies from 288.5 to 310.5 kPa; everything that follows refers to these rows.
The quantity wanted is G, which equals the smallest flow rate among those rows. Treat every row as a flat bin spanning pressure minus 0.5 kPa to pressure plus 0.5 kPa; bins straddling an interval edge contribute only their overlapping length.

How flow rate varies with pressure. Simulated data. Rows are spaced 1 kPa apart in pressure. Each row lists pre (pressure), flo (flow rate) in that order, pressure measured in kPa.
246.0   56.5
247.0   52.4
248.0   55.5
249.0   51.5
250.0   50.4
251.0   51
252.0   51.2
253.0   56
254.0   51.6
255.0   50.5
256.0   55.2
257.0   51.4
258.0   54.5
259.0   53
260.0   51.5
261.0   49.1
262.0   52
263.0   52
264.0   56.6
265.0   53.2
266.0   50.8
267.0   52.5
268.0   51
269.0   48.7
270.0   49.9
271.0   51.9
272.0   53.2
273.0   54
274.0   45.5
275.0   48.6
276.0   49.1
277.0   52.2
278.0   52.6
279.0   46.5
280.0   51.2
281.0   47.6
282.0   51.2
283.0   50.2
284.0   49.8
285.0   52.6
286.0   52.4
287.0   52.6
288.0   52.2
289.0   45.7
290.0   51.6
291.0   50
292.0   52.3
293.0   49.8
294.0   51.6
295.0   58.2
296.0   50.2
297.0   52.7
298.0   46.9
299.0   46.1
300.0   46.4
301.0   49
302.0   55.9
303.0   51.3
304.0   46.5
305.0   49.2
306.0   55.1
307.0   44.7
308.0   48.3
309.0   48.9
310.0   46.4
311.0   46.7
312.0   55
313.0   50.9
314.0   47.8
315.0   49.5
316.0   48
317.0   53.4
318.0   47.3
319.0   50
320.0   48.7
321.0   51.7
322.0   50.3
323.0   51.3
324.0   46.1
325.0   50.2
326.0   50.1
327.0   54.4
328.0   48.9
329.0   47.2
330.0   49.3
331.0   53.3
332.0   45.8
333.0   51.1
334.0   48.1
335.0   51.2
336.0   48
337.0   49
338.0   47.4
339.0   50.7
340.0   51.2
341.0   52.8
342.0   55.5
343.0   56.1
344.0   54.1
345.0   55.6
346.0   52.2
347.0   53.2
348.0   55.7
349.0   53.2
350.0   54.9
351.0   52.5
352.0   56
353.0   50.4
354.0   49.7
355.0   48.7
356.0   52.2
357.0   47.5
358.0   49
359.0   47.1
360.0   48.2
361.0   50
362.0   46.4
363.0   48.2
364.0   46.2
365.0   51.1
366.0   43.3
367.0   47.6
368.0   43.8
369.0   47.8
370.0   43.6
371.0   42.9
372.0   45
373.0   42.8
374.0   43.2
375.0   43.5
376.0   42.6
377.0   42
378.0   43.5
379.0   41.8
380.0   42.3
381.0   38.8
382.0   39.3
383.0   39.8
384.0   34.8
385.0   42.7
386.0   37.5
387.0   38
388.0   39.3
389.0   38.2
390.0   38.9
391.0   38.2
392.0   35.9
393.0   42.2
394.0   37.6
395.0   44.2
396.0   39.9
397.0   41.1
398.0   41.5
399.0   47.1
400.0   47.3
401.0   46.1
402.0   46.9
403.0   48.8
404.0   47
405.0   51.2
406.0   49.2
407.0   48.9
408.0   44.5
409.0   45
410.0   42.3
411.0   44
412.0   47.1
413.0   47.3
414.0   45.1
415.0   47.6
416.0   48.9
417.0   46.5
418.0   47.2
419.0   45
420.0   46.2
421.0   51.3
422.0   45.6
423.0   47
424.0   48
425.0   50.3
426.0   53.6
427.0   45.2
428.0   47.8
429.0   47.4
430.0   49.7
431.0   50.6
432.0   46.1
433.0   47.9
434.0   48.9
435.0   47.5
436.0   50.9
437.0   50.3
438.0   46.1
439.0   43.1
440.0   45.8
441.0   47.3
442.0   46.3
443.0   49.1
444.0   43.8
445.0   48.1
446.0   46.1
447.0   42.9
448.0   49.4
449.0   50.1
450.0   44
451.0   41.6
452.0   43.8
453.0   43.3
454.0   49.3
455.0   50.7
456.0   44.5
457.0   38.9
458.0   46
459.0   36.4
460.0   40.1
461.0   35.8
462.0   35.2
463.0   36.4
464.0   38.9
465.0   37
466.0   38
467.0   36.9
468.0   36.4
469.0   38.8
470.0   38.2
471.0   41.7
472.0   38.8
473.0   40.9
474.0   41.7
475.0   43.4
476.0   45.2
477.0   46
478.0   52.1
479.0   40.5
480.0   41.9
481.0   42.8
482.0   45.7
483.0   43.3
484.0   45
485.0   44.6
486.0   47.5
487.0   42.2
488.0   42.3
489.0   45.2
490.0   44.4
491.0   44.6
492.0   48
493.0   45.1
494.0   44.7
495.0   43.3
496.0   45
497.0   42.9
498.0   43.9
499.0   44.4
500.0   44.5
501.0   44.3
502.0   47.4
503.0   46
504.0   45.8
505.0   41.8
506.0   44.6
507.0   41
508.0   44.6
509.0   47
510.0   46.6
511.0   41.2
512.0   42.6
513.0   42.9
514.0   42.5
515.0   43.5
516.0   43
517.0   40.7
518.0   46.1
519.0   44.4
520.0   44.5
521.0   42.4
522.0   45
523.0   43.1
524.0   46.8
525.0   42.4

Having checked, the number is 44.7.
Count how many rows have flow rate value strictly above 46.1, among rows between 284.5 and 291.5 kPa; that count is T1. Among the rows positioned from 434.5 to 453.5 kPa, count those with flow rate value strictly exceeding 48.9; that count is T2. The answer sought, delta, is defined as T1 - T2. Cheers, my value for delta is 1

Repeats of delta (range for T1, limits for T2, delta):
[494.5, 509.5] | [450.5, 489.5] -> -1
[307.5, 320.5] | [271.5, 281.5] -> 7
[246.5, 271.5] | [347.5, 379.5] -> 14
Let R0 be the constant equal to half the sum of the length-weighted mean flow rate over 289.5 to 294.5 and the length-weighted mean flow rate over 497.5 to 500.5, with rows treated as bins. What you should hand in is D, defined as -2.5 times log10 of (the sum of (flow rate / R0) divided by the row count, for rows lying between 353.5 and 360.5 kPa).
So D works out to -0.03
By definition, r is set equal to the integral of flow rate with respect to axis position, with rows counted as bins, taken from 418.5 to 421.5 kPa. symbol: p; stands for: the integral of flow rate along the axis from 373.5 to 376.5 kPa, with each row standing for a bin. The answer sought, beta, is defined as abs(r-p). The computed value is 13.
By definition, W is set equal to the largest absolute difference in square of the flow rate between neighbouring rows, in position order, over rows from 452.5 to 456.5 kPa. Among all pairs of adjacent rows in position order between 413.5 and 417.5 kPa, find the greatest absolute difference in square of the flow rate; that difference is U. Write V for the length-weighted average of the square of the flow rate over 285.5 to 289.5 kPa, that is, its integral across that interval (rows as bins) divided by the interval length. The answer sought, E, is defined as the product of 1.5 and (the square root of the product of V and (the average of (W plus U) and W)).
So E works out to 2025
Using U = 232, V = 2581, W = 590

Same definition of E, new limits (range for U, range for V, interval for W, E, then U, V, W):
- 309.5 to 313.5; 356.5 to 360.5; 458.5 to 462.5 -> 1968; 844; 2300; 326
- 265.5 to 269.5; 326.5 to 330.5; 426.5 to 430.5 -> 1417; 229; 2502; 242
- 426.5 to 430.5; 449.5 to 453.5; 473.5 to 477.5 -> 1085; 242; 1865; 159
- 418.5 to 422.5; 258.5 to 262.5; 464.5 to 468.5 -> 1460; 552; 2644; 82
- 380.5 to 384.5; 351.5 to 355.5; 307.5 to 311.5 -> 1585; 373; 2629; 238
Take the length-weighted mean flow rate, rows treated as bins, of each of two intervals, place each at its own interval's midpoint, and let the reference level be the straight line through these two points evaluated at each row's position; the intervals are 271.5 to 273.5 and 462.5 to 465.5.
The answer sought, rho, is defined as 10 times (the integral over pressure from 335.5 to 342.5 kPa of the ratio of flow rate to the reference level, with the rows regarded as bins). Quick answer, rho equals 74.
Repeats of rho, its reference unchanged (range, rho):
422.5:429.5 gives 83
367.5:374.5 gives 68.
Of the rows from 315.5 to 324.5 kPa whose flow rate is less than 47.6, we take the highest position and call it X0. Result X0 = 324.0 kPa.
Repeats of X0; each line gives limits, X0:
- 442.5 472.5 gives 472.0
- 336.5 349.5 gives 338.0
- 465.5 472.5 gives 472.0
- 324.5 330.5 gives 329.0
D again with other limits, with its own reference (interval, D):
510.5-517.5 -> 0.13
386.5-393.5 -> 0.23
